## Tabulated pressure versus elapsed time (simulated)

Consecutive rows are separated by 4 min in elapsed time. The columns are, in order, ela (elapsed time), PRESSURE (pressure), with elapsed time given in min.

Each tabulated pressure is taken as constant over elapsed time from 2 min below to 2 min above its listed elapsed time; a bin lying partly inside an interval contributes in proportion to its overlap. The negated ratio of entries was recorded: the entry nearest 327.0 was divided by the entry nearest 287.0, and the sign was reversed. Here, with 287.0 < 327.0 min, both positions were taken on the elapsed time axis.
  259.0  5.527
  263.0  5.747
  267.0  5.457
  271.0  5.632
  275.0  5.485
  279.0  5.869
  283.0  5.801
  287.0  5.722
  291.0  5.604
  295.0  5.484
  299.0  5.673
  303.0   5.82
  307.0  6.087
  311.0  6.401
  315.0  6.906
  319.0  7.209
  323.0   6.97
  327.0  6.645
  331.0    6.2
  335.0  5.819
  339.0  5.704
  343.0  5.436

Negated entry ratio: -1.16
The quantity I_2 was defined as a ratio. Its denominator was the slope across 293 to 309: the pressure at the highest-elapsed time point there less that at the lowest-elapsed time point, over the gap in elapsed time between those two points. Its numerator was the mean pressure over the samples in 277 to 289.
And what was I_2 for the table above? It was 115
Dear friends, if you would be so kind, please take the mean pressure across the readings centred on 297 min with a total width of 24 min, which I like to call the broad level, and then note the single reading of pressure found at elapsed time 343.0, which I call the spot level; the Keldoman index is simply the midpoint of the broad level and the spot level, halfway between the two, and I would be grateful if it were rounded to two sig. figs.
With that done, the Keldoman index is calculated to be 5.6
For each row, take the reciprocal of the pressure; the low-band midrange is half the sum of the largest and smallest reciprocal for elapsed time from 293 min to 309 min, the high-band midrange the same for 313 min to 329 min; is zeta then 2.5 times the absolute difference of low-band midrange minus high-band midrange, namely 0.07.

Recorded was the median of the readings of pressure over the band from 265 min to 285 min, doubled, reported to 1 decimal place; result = 11.3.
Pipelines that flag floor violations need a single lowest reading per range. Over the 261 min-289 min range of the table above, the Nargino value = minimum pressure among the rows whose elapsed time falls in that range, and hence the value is 5.457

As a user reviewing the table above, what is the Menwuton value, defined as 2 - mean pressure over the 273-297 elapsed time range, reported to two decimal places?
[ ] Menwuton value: -3.66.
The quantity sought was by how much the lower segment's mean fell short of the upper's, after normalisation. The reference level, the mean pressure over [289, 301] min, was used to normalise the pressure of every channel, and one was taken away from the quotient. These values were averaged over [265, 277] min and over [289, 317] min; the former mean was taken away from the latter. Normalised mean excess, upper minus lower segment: 0.08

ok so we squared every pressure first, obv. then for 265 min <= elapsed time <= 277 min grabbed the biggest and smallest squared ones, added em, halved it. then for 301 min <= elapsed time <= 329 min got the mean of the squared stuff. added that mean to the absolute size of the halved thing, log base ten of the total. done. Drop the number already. 1.87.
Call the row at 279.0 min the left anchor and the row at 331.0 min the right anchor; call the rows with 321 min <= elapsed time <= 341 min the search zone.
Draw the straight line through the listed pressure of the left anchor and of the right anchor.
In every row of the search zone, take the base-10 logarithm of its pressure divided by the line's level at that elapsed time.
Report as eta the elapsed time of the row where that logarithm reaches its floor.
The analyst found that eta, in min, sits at 339.0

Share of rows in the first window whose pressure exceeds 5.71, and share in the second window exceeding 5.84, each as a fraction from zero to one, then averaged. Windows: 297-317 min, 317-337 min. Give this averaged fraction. 0.80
